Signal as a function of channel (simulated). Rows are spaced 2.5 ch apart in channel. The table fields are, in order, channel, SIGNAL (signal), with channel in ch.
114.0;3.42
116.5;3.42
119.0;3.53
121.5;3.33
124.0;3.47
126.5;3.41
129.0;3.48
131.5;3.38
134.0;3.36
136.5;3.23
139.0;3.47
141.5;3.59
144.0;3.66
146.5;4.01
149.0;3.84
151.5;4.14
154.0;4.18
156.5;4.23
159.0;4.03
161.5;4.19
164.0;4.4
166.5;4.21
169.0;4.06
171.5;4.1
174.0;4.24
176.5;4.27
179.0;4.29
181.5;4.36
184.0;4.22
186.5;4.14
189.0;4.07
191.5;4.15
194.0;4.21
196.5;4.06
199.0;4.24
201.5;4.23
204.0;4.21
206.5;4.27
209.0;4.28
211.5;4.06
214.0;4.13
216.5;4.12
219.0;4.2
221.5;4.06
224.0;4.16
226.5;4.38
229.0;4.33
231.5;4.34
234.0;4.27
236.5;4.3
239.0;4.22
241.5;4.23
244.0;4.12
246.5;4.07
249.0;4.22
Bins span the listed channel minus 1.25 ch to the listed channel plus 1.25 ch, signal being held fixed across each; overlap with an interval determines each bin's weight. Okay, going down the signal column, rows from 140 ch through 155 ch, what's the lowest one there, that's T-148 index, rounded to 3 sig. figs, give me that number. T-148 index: 3.59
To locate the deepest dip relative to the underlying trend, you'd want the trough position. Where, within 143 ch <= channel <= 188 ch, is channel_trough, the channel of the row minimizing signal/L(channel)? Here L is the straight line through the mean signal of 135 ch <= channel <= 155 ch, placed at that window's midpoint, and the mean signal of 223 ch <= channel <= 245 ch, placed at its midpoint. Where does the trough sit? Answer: 144.0 ch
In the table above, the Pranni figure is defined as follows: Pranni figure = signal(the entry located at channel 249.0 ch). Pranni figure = 4.22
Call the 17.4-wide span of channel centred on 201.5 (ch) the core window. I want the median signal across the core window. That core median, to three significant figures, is 4.23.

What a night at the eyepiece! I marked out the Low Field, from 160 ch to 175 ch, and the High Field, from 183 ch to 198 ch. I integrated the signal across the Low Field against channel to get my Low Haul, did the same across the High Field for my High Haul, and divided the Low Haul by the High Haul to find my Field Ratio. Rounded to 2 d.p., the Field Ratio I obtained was 1.01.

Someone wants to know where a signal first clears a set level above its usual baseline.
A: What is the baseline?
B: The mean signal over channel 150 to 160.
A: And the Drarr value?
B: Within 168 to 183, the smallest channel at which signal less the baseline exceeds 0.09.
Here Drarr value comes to 174.0 ch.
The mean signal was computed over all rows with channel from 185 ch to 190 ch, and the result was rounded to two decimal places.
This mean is 4.11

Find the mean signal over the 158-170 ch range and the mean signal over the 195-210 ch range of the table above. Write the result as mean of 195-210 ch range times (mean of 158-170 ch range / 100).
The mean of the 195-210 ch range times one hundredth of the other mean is 0.176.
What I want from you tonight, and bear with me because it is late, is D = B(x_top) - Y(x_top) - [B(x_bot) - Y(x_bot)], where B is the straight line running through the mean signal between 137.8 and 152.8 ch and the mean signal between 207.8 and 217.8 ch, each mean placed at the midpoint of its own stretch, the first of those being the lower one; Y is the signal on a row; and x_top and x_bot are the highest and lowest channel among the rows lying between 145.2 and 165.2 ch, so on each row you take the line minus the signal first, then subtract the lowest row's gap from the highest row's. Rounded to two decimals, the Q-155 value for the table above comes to -0.30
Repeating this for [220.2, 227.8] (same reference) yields -0.29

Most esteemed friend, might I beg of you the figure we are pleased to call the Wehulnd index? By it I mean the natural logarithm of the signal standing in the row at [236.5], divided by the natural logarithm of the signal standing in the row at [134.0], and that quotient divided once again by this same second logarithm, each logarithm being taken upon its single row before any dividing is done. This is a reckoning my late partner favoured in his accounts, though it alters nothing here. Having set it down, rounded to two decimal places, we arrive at 0.99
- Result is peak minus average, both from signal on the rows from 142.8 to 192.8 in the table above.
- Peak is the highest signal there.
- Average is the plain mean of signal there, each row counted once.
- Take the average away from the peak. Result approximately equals 0.26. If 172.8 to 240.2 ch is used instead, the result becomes 0.16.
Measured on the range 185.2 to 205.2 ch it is 0.08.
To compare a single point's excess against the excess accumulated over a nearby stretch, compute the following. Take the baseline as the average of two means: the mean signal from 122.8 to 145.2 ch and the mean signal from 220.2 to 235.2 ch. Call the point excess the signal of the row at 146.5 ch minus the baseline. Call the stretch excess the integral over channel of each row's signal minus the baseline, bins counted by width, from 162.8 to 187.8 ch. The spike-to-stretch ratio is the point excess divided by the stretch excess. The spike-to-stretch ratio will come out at 0.017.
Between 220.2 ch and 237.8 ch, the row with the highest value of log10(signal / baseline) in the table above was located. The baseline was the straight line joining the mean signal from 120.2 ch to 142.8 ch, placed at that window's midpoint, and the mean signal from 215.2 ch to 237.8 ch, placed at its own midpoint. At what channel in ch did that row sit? 226.5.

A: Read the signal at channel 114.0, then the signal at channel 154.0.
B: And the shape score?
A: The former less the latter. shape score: -0.76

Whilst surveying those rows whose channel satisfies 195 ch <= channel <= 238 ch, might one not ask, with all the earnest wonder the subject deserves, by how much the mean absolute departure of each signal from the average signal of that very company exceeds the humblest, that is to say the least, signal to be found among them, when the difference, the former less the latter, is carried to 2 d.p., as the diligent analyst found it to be -3.98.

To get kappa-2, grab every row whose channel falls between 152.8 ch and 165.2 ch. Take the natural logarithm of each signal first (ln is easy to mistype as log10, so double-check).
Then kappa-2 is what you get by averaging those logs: 1.436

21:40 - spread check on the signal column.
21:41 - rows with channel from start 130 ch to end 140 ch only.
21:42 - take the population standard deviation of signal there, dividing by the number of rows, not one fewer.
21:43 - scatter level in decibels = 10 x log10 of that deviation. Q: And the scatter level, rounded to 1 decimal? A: -10.7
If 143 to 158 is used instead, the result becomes -6.9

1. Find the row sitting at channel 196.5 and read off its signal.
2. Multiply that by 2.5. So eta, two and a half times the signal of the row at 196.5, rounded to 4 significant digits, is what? 10.15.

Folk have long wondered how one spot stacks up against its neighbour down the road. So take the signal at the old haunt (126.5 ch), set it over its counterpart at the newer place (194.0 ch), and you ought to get 0.81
